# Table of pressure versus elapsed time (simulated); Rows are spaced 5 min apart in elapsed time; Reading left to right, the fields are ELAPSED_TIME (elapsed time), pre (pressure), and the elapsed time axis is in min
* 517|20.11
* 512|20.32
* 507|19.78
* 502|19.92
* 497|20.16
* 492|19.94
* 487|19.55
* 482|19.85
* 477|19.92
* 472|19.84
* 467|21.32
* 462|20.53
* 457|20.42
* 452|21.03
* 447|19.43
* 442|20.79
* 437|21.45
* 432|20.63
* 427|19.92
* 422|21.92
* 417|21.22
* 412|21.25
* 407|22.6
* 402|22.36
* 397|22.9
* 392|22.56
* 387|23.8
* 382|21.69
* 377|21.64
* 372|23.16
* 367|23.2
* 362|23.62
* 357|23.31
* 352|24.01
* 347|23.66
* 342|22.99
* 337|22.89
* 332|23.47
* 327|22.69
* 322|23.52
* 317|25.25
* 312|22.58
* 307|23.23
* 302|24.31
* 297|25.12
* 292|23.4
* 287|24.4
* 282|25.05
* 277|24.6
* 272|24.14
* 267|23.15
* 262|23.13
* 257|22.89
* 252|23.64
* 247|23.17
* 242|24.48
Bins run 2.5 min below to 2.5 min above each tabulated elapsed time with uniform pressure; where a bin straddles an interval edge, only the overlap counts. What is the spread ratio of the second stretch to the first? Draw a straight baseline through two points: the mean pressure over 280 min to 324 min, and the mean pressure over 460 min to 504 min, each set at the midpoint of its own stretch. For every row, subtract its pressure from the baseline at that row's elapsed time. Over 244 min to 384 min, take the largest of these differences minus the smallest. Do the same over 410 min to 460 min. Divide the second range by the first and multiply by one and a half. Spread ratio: 0.79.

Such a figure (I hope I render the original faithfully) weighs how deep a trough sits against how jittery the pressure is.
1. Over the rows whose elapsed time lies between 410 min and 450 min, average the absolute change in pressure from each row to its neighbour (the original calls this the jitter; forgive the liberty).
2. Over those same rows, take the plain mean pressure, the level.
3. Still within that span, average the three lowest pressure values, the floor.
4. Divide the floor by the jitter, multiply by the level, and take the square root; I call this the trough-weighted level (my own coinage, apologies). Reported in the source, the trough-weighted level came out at 21.5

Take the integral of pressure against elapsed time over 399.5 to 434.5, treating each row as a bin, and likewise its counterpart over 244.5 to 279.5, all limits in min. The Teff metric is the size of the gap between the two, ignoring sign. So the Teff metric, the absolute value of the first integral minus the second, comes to 74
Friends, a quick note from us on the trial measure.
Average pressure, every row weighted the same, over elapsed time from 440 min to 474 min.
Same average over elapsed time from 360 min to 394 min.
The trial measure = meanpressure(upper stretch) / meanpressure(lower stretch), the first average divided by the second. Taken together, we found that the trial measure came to 0.898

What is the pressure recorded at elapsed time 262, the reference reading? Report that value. 23.13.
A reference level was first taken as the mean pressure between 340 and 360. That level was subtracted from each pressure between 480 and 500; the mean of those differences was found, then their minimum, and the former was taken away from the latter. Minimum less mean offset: -0.33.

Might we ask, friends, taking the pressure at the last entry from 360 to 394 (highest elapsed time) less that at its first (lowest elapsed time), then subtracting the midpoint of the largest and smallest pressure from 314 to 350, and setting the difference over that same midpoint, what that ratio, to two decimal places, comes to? -1.04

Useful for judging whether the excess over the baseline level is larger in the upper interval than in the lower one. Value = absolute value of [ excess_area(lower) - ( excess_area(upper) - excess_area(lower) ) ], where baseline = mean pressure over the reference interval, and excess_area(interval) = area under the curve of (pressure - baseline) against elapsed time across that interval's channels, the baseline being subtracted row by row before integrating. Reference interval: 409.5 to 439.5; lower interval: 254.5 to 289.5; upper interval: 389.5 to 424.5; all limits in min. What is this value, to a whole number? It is 162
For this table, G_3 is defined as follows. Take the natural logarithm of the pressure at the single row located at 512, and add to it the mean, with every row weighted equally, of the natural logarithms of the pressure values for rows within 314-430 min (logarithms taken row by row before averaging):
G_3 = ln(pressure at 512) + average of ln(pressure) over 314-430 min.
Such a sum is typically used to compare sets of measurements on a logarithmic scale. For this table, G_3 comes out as 6.14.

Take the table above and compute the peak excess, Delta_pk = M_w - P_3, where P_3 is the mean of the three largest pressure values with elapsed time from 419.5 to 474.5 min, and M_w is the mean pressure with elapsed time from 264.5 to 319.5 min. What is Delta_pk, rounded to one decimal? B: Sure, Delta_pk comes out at 2.5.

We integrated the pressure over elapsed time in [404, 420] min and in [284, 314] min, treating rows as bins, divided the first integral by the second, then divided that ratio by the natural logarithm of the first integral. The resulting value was 0.08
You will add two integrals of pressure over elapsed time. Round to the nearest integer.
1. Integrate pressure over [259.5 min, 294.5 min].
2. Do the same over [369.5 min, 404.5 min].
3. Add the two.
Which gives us 1630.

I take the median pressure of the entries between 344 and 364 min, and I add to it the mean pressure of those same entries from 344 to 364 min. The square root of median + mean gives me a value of 6.88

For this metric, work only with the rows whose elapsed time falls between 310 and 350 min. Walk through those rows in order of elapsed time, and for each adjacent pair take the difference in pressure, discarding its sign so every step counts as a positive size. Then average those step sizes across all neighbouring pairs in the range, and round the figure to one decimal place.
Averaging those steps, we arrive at 1.1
